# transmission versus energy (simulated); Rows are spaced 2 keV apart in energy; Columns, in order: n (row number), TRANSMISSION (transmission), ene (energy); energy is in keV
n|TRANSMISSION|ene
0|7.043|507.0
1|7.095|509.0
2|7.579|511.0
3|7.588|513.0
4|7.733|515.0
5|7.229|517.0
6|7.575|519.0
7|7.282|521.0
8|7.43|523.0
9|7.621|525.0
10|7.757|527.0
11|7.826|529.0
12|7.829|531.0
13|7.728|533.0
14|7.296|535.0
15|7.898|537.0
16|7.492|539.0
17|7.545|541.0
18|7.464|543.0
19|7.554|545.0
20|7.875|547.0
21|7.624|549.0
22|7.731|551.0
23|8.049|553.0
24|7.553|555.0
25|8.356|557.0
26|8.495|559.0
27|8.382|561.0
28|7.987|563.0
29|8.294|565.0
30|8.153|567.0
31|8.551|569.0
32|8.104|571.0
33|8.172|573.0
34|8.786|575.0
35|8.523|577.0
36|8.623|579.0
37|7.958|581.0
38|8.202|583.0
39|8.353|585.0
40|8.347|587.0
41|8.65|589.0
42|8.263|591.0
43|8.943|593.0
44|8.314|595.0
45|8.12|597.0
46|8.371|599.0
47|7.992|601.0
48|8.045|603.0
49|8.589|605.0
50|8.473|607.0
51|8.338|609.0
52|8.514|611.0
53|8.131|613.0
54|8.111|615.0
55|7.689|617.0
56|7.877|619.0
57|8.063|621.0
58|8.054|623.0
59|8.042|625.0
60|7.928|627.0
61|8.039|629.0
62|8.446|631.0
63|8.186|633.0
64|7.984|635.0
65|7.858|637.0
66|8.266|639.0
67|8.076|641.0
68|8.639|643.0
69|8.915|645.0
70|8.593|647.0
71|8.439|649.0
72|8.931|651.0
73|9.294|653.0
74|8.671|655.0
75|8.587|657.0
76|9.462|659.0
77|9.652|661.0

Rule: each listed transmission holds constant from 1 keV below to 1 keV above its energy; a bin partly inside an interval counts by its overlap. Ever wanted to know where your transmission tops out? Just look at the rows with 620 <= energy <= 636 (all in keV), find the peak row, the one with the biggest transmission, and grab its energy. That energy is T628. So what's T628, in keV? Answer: 631.0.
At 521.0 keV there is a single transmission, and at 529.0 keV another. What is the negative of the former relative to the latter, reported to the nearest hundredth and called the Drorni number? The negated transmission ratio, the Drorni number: -0.93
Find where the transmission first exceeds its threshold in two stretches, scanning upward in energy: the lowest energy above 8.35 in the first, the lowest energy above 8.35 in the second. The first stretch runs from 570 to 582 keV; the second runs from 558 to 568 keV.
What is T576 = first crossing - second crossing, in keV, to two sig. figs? 16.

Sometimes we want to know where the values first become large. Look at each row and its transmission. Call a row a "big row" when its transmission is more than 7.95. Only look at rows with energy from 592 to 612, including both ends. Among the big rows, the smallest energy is 593.0 keV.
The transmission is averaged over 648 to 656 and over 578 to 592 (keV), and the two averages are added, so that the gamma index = 17.2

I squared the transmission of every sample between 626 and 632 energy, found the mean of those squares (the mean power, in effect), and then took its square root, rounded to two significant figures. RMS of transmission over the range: 8.1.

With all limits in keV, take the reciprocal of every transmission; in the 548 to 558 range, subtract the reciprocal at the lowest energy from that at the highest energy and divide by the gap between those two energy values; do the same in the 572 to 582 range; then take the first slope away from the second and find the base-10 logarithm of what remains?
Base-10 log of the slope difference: -2.7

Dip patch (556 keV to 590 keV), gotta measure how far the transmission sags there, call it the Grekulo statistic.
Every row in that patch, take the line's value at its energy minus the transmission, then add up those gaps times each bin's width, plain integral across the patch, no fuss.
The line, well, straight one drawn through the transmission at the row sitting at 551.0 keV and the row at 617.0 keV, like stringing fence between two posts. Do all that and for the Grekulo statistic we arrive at -21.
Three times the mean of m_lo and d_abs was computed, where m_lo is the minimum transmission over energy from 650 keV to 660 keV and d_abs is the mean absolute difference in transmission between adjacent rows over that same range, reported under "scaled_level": 13.6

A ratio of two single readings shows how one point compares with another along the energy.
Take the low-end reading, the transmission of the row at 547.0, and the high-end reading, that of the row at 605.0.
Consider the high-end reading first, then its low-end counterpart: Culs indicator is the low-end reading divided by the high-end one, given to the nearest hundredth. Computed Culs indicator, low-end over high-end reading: 0.92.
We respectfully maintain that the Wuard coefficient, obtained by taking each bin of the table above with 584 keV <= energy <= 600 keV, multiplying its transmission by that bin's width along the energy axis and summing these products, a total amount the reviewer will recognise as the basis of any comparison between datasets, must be 135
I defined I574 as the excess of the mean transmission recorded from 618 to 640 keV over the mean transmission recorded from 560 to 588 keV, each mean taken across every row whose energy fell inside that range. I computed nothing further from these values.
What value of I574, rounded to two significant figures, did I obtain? -0.25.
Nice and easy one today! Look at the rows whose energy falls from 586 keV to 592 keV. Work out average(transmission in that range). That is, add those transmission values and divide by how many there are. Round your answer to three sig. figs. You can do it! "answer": 8.42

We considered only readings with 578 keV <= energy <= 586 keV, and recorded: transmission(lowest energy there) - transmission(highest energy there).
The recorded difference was 0.27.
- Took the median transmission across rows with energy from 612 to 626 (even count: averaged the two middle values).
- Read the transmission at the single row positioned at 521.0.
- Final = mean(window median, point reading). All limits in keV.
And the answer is 7.7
